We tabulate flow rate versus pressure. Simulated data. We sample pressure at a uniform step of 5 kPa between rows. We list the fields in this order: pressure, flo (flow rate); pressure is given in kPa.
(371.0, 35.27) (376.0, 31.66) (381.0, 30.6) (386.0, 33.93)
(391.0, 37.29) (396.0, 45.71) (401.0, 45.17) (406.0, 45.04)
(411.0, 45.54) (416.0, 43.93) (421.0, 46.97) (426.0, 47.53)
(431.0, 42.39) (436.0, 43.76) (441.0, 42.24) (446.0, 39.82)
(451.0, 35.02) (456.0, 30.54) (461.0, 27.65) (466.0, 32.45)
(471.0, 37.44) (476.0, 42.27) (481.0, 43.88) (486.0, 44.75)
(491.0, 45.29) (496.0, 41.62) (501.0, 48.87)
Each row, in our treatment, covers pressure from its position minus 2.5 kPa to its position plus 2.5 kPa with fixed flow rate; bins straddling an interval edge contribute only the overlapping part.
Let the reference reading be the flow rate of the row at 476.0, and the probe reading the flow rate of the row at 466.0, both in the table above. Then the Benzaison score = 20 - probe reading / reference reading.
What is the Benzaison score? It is 19.2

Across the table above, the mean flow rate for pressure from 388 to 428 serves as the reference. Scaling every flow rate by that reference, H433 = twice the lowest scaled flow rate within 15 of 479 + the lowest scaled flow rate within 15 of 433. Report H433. 2.35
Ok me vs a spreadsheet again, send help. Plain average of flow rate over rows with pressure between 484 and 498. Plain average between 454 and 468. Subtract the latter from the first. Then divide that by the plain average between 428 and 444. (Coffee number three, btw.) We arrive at 0.32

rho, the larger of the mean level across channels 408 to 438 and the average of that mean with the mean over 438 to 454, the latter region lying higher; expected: 45.0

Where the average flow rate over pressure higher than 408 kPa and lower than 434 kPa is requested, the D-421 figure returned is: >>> 45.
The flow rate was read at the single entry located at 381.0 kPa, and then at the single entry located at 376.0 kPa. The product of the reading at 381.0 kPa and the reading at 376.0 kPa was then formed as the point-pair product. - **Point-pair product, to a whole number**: 969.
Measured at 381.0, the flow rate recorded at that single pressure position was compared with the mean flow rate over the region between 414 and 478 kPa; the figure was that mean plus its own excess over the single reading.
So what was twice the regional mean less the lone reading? 48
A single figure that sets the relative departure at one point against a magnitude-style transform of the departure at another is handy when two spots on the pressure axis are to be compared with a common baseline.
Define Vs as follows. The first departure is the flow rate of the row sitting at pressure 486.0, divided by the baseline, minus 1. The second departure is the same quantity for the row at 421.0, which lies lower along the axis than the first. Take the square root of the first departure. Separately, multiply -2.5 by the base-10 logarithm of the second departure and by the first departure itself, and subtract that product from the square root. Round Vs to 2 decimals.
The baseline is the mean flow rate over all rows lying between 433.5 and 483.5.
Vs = 0.15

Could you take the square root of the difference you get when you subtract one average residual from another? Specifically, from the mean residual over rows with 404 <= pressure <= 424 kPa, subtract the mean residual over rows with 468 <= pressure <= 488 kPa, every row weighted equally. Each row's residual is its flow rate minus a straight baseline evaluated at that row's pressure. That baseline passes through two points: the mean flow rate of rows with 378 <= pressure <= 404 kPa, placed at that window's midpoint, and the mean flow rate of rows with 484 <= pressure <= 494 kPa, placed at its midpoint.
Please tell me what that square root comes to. 2.8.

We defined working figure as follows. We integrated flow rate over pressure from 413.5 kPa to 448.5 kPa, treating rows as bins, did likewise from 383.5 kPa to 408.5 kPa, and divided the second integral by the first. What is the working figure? 0.7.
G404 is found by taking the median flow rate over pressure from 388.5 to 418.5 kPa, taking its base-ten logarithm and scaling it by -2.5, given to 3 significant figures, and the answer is -4.14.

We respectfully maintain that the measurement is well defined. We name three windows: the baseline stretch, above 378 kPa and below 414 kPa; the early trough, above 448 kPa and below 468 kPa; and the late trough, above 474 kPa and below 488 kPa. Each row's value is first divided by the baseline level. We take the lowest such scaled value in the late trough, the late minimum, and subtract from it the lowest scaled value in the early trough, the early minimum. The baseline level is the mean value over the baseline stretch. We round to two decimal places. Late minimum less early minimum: 0.36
